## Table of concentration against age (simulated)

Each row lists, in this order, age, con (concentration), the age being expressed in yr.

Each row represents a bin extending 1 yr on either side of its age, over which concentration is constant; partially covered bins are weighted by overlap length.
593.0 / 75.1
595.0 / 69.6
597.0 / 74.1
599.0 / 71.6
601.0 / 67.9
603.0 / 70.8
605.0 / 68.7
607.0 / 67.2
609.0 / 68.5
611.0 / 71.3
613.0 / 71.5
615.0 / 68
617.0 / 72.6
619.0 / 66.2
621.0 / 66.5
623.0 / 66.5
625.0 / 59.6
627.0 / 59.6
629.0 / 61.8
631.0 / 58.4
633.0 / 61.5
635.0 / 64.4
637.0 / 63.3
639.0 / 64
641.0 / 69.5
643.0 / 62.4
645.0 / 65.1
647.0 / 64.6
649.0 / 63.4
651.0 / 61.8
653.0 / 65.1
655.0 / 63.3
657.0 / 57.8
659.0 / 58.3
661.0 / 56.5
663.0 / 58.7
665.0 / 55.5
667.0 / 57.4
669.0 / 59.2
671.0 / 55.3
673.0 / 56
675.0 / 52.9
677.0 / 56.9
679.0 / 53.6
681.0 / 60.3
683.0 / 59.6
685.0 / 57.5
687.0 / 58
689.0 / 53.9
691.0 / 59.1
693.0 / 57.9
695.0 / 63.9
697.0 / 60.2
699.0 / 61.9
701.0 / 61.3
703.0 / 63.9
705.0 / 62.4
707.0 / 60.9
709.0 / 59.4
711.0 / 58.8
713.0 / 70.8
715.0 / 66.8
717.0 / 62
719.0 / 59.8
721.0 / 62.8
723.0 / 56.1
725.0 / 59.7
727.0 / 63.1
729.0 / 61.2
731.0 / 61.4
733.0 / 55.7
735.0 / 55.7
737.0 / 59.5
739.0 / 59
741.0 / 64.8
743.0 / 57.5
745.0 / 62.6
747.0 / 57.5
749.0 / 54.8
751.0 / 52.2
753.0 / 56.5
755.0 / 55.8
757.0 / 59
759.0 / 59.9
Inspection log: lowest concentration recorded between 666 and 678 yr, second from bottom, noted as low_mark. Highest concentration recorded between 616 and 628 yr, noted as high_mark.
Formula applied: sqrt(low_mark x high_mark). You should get 63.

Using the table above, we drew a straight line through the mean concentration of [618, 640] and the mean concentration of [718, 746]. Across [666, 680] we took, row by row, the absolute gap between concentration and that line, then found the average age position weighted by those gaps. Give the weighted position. 673.8 yr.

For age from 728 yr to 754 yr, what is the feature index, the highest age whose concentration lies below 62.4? 753.0 yr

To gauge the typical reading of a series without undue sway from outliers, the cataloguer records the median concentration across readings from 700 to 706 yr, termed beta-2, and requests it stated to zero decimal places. 62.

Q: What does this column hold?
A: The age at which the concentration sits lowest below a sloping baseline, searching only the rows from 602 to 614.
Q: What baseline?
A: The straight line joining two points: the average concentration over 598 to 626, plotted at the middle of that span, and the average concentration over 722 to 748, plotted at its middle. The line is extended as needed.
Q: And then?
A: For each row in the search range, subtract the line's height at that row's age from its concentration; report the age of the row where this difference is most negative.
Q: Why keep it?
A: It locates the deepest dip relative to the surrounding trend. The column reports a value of 607.0 yr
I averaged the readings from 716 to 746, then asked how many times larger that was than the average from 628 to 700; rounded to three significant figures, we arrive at 1.00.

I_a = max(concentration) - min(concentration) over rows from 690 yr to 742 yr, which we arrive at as 15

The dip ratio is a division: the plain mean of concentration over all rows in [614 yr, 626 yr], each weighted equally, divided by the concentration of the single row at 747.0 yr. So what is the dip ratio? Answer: 1.16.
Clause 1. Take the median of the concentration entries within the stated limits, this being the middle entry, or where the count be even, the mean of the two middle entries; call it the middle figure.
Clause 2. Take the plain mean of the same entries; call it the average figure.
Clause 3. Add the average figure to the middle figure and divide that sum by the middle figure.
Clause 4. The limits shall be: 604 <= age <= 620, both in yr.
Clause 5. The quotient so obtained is 2.01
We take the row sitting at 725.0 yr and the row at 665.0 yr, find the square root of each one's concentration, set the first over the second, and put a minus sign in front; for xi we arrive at -1.04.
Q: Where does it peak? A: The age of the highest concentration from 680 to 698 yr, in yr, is 695.0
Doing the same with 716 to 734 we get 727.0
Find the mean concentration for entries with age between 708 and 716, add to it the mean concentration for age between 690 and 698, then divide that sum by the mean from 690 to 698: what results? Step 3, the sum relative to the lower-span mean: 2.06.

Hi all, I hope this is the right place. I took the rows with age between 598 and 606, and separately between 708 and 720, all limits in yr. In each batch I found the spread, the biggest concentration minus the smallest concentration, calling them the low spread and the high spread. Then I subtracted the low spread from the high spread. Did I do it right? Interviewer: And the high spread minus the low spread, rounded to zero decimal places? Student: 8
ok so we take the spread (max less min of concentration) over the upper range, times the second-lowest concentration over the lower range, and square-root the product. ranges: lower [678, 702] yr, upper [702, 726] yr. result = 28.1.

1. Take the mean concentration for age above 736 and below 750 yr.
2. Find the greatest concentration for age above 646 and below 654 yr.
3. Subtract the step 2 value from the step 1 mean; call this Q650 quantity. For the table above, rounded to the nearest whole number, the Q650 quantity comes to -6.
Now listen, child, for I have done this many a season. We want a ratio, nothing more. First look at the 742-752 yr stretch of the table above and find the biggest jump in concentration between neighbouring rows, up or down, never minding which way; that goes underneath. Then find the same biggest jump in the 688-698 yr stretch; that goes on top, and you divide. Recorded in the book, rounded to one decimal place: 1.2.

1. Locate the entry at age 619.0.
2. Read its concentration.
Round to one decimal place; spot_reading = 66.2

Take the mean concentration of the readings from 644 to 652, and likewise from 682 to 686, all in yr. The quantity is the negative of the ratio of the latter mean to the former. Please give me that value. -0.92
